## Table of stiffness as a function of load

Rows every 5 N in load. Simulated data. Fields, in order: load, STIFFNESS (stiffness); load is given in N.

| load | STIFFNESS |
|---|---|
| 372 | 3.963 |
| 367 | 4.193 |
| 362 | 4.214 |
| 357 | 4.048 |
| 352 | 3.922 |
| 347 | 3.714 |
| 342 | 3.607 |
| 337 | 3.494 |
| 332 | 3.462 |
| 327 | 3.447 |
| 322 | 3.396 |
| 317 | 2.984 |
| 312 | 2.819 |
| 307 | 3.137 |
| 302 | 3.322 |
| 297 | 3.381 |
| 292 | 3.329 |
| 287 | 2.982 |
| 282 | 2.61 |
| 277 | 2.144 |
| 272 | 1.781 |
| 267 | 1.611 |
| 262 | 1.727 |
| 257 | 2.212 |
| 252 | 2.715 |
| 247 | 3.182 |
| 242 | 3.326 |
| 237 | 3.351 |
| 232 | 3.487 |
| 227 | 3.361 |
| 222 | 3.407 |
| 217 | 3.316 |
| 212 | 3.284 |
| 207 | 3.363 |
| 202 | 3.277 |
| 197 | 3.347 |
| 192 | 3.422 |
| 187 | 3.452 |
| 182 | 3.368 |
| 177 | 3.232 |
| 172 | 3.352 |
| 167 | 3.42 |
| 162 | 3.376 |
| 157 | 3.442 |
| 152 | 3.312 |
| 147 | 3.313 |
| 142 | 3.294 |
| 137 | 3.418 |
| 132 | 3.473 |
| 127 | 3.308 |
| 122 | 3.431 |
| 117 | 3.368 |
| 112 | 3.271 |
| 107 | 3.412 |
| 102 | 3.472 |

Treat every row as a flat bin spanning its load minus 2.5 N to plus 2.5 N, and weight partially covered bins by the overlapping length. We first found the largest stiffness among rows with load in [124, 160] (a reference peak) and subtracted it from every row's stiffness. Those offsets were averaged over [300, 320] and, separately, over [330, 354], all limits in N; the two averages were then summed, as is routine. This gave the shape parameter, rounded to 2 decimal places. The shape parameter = -0.24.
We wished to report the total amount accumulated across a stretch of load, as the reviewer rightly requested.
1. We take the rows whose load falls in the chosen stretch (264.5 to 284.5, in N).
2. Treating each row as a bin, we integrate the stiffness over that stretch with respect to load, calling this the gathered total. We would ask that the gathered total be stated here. 40.7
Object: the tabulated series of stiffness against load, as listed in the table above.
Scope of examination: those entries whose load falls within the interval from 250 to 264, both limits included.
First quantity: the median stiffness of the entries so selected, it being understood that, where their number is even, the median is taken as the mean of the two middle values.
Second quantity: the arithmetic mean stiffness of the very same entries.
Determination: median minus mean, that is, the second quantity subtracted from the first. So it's -0.006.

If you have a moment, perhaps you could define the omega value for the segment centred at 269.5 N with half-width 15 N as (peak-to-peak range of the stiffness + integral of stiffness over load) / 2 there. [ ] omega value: 31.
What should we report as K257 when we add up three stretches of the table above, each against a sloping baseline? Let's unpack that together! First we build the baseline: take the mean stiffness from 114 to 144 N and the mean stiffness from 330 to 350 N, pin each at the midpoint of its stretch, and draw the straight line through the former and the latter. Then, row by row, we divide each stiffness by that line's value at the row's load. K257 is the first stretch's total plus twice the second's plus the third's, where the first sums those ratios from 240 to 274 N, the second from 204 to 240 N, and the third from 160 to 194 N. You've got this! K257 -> 25.2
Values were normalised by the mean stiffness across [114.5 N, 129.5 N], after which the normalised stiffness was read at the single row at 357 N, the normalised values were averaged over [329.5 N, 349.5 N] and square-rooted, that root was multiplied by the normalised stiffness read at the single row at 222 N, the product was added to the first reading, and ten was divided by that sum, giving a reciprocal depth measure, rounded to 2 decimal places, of 4.46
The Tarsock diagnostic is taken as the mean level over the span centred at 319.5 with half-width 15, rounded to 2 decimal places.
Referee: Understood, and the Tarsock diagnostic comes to 3.21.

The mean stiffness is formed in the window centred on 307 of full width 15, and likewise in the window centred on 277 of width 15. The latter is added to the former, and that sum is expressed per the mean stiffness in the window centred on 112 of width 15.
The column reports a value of 1.57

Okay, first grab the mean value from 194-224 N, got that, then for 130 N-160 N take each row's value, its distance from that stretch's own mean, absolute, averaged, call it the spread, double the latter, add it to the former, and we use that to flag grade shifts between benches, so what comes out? 3.5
